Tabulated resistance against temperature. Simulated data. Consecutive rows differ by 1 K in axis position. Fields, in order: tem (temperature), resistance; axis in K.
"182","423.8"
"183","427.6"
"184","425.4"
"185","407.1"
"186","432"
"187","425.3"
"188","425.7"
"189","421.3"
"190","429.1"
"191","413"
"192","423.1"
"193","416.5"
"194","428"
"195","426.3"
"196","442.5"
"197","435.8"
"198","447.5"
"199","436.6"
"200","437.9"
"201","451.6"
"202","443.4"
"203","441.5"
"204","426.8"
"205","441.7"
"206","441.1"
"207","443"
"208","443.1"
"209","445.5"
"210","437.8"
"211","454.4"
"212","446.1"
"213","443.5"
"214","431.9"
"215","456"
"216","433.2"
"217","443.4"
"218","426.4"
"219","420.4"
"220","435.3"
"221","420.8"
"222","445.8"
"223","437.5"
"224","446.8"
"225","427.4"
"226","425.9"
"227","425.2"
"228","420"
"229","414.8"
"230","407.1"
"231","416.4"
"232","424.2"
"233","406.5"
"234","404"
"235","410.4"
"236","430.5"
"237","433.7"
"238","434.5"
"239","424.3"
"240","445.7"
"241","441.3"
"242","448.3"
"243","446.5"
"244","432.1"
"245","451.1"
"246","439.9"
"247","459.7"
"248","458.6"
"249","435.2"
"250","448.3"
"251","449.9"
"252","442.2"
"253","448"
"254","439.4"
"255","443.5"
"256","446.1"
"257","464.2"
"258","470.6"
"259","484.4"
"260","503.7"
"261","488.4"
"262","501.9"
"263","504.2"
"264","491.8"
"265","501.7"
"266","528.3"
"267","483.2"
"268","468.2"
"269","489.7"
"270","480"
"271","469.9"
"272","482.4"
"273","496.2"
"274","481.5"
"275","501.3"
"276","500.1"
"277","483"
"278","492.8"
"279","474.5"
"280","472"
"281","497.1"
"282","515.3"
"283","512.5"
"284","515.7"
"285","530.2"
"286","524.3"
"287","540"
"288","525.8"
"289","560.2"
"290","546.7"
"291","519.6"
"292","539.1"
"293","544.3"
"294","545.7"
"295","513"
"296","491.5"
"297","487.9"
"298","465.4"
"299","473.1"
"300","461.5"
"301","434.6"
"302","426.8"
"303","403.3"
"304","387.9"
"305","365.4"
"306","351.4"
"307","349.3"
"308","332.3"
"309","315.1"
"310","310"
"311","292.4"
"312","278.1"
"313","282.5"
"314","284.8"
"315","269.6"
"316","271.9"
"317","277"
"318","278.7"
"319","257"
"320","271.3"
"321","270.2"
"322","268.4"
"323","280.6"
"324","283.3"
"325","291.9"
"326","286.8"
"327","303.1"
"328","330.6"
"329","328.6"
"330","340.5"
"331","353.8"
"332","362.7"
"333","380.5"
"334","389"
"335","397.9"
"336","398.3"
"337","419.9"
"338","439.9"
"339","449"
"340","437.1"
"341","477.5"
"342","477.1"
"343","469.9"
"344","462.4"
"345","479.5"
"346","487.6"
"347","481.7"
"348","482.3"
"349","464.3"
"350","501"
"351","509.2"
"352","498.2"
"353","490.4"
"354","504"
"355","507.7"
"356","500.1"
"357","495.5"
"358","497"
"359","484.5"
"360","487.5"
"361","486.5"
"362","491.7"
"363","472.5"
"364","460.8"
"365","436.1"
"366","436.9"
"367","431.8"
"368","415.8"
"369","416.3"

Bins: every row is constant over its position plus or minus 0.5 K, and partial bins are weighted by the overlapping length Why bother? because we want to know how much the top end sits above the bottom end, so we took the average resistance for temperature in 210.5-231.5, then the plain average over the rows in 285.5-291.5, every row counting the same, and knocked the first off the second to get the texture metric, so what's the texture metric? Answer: 104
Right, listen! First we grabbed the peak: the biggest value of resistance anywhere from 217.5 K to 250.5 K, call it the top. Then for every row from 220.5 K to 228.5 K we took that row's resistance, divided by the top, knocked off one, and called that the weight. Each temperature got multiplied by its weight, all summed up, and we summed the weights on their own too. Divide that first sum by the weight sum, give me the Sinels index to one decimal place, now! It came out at 224.9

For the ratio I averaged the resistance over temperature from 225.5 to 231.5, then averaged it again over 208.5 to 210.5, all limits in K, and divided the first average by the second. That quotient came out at 0.95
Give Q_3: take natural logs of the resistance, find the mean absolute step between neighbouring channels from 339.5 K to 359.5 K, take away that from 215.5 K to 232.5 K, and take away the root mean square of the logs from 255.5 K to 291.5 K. -6.21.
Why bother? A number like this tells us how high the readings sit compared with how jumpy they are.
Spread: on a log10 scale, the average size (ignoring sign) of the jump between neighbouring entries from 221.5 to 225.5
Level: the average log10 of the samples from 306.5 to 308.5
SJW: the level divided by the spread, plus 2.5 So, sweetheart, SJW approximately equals 210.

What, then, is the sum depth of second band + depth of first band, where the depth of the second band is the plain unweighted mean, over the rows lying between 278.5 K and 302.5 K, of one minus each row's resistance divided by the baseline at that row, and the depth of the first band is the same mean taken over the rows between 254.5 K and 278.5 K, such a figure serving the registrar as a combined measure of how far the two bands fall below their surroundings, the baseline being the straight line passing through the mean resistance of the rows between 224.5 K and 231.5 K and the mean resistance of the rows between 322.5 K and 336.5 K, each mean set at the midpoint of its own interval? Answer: -0.62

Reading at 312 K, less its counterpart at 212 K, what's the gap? -168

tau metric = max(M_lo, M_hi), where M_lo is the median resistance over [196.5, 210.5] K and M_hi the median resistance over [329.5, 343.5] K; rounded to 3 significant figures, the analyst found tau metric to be 442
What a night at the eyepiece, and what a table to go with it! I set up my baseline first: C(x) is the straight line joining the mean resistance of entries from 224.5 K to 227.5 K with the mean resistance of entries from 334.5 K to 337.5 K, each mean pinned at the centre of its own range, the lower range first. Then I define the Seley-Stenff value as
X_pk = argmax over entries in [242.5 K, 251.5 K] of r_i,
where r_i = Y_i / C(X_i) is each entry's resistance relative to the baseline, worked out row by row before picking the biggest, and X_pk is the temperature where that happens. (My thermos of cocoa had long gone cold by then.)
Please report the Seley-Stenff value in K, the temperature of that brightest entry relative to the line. 247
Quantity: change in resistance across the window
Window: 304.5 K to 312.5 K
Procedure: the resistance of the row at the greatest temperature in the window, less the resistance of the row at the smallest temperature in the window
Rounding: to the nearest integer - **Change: -87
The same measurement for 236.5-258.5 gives 37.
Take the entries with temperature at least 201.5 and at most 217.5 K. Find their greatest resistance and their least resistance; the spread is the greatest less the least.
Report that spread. 29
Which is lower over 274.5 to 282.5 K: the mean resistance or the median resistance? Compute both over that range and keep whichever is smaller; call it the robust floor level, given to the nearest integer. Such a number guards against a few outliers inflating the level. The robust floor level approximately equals 492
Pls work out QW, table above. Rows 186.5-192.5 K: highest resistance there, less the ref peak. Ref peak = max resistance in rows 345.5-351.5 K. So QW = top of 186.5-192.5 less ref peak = -80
